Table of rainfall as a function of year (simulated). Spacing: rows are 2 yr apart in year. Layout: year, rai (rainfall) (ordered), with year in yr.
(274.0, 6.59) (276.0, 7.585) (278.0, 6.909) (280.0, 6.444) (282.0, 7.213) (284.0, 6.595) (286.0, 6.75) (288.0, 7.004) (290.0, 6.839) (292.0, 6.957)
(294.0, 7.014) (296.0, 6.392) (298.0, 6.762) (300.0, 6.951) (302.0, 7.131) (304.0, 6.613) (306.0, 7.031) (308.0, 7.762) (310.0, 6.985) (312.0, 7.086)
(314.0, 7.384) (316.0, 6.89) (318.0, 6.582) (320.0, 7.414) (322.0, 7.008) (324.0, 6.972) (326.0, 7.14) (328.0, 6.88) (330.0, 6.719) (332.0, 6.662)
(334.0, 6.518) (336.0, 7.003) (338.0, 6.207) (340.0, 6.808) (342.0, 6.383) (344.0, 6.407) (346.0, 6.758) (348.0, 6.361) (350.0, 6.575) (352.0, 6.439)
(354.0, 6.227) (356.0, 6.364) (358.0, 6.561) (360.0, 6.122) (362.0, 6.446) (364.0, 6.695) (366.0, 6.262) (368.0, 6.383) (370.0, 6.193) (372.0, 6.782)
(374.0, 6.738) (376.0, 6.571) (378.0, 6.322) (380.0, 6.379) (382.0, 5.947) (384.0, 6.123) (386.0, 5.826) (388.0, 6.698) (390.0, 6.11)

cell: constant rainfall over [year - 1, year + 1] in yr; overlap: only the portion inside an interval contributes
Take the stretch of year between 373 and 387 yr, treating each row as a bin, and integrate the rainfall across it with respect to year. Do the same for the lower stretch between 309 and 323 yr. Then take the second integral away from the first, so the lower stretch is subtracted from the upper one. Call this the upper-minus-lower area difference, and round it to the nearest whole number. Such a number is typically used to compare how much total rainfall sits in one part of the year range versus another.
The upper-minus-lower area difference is -11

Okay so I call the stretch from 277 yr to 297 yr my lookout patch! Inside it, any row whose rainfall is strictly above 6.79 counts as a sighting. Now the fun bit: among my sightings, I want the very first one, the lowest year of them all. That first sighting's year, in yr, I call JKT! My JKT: 278.0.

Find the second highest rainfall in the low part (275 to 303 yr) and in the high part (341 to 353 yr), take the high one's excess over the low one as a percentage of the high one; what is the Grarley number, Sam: -10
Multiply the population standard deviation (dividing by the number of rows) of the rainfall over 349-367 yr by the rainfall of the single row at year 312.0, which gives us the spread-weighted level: 1.24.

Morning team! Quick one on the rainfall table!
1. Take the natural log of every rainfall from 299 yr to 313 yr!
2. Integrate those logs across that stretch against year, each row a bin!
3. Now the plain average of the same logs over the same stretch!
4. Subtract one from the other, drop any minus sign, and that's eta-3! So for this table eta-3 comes 25.4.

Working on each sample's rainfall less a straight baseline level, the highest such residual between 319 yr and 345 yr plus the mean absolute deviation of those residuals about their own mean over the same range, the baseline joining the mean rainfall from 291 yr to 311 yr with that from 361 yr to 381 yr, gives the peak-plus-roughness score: 0.83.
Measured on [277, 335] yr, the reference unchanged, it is 1.10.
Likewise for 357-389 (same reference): 0.56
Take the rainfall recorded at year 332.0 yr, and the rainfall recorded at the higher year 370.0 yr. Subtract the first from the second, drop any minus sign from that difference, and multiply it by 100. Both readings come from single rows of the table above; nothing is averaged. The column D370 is 47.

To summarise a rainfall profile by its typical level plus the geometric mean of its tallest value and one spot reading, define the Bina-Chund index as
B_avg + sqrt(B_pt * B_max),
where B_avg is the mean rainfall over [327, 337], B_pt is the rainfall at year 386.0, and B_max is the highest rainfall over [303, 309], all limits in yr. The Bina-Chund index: 13.5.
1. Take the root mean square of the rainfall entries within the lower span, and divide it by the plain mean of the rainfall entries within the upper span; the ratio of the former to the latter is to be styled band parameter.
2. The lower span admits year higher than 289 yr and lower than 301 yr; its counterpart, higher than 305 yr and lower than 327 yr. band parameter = 0.96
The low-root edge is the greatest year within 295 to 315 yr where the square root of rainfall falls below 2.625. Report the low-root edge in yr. 304.0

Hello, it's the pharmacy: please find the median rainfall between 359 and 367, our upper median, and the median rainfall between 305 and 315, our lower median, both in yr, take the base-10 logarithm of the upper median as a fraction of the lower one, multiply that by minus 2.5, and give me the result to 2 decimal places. 0.12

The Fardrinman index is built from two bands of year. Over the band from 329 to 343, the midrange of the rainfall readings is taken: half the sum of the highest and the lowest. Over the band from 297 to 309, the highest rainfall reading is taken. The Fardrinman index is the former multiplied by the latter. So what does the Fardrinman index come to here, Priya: 51.3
